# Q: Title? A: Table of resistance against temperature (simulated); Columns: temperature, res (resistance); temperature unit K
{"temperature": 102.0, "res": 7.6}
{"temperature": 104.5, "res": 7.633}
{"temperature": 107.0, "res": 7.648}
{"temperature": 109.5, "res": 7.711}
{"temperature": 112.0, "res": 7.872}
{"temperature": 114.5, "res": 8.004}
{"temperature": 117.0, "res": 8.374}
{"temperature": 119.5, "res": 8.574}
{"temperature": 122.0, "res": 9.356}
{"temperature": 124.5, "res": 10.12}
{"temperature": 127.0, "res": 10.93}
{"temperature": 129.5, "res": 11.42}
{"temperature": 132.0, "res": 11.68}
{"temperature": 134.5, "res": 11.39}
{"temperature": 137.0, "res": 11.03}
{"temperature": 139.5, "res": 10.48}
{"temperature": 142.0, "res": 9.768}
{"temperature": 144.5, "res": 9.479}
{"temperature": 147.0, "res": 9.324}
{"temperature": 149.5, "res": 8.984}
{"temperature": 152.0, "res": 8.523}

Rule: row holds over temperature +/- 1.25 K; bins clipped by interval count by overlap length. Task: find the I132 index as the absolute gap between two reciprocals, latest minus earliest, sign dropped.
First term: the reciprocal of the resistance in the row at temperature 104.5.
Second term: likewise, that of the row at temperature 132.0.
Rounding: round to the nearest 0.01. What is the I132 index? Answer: 0.05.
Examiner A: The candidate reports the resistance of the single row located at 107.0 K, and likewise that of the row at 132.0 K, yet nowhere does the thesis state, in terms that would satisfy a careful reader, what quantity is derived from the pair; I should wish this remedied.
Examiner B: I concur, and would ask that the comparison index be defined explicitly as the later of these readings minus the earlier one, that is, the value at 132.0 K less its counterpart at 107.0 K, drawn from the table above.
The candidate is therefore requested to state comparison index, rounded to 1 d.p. 4.0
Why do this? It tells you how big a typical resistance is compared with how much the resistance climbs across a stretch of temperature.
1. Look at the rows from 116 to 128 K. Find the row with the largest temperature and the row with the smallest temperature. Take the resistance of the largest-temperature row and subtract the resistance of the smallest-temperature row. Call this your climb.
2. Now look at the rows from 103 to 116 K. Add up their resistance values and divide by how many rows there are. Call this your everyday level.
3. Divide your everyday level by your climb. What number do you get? 3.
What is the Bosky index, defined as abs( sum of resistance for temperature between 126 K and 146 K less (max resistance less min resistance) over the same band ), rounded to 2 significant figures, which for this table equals 84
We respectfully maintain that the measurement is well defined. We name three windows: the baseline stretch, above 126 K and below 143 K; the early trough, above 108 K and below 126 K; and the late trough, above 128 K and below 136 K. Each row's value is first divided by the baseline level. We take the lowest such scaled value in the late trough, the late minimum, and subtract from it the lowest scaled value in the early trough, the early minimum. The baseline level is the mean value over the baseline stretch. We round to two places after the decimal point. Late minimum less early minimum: 0.34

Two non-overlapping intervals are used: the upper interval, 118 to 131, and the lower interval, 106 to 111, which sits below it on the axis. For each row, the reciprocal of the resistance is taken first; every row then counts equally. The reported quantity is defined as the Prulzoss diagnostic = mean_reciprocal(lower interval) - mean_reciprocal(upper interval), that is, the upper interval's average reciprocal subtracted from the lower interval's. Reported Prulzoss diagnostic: 0.030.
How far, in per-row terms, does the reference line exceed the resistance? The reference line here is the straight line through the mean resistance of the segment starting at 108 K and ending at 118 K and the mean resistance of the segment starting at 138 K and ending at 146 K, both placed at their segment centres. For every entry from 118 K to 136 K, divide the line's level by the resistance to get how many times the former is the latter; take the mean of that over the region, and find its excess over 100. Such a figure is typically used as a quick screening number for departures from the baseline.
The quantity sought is -99.1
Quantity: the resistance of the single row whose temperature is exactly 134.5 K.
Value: 11.39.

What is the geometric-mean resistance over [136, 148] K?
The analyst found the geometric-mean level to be 10.0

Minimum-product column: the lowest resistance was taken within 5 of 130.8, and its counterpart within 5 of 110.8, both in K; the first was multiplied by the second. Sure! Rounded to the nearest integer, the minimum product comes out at 84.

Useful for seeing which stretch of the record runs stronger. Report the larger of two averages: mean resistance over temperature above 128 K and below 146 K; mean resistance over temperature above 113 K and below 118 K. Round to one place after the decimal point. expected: 10.7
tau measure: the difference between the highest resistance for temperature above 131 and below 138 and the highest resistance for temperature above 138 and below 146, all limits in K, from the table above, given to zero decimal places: 1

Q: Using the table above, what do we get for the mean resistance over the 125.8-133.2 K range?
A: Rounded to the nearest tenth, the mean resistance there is 11.3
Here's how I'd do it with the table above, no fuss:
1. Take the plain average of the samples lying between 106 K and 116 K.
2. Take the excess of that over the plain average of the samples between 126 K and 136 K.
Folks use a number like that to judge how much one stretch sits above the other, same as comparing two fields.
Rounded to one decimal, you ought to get -3.5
